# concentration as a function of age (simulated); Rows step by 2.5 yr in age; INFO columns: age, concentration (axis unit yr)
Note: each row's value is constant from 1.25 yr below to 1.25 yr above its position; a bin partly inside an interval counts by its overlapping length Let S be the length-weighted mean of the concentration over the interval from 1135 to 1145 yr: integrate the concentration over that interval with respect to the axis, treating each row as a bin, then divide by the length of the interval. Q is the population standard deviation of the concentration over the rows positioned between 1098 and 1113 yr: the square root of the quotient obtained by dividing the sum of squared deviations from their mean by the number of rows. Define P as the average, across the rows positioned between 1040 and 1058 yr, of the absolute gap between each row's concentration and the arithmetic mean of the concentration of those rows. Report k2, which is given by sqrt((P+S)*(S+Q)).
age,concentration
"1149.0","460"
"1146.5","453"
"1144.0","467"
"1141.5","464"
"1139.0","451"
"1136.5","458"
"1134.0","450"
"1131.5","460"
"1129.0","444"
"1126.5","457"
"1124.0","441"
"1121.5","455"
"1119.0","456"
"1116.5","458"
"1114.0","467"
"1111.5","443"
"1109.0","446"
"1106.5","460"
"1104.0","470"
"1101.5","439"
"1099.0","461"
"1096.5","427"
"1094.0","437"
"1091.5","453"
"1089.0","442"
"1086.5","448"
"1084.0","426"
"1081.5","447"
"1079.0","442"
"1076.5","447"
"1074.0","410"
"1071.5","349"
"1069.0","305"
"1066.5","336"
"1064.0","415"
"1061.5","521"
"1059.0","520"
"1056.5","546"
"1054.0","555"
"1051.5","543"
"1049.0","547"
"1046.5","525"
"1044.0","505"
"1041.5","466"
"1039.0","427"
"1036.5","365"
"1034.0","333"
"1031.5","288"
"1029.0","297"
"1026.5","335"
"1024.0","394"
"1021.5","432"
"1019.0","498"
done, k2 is 477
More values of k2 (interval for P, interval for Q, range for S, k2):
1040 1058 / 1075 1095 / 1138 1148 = 475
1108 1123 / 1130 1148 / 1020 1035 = 356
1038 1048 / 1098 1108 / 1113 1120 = 483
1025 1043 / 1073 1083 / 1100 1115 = 487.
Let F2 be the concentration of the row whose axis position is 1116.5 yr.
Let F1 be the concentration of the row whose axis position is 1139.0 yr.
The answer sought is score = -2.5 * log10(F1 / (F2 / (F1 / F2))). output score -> 0.0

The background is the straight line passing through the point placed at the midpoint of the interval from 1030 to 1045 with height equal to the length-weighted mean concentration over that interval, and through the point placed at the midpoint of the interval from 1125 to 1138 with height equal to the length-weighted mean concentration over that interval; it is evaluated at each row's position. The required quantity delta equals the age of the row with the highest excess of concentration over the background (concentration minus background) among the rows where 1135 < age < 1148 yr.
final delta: 1144.0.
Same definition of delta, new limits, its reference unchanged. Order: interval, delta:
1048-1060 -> 1054.0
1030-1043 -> 1041.5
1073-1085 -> 1076.5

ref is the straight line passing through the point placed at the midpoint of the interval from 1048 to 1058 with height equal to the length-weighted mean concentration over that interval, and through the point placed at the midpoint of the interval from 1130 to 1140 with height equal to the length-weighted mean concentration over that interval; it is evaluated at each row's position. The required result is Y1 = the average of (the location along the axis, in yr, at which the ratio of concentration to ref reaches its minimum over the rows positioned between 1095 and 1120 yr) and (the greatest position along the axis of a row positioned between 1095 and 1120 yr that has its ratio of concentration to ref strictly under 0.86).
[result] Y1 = 1096.5 yr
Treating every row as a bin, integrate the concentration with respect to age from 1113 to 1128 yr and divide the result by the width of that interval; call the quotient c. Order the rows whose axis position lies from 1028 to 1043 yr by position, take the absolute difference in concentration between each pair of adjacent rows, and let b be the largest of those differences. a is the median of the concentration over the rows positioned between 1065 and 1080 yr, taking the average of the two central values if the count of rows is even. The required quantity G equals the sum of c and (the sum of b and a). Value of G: 897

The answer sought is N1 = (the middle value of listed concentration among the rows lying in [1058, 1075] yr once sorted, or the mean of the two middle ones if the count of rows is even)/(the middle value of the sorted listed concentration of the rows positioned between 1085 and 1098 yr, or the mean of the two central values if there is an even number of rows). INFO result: 0.93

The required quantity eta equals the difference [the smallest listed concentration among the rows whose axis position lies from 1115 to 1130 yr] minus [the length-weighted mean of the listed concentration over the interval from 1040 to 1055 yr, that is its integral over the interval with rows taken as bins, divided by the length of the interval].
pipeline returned -80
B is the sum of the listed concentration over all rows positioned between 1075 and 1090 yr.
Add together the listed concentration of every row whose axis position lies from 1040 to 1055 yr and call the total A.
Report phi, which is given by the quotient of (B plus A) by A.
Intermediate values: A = 3141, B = 2652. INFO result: 1.84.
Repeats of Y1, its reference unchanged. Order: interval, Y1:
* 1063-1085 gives 1076.5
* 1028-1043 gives 1036.5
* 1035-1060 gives 1039.0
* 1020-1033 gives 1031.5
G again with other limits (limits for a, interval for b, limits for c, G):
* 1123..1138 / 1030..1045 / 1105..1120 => 971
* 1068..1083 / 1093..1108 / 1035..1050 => 929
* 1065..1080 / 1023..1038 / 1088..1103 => 882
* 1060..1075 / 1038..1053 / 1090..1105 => 866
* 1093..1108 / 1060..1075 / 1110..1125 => 1009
